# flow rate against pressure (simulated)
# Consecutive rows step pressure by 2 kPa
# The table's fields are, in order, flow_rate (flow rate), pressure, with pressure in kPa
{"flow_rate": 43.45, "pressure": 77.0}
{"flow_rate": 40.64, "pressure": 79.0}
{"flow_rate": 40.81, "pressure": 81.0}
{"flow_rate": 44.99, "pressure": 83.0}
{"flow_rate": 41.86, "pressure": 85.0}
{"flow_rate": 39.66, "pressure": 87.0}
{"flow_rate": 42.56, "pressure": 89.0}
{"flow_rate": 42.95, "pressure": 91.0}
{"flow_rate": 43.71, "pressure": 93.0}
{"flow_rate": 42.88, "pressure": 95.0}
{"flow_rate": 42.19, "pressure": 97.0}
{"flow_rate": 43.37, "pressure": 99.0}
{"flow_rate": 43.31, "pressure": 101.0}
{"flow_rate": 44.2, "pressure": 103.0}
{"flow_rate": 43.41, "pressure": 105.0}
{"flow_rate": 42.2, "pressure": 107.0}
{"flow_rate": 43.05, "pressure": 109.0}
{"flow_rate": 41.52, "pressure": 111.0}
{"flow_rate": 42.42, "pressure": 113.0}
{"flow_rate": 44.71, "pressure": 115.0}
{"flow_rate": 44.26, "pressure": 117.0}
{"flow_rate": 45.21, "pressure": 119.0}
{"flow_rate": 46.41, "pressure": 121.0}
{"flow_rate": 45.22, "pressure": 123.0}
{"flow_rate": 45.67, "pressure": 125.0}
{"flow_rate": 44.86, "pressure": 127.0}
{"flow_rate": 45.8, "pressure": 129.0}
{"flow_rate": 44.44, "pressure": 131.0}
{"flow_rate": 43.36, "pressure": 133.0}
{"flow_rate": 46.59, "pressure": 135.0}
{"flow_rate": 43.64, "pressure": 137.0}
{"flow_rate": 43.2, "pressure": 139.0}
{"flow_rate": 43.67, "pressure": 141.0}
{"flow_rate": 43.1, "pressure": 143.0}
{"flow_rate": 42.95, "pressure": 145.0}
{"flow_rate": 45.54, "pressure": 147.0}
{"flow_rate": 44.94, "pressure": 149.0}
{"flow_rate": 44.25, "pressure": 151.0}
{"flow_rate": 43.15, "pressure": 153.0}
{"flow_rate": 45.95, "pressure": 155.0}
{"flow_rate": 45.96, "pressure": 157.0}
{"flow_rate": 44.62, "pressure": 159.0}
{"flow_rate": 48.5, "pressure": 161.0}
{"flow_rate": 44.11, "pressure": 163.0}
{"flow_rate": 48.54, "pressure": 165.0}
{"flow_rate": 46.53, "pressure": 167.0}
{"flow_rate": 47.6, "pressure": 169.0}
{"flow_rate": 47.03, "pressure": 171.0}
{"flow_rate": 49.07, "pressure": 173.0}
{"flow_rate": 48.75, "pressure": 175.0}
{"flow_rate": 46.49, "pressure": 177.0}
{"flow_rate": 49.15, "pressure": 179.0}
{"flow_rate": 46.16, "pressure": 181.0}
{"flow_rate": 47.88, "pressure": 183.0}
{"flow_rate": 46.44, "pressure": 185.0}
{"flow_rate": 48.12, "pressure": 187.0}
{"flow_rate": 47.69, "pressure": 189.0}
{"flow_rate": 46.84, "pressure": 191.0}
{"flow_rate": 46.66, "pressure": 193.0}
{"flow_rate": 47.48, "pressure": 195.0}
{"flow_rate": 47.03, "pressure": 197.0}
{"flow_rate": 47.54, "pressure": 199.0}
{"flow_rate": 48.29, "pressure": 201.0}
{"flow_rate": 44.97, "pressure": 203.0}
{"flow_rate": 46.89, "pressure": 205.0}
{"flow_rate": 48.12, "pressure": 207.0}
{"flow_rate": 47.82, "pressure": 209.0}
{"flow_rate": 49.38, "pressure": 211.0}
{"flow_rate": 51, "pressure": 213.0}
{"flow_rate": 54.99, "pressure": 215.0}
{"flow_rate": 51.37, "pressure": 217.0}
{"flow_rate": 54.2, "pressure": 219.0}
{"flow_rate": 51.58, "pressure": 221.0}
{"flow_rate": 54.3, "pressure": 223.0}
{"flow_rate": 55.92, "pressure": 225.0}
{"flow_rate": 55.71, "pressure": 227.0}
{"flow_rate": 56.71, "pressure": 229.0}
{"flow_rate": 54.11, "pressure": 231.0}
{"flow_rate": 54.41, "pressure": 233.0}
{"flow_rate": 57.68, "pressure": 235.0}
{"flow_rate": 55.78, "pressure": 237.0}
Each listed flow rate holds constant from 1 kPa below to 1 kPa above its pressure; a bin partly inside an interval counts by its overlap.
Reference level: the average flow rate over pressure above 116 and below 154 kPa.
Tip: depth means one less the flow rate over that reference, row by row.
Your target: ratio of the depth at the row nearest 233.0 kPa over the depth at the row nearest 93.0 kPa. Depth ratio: -12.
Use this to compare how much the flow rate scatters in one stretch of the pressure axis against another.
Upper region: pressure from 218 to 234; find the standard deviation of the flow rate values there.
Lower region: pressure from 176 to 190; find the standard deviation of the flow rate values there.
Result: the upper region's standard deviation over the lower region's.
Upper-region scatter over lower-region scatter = 1.4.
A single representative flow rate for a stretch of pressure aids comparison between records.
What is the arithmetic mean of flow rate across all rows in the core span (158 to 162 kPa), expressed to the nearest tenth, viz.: 46.6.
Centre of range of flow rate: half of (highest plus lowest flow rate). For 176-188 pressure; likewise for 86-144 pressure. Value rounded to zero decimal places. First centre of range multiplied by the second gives 2055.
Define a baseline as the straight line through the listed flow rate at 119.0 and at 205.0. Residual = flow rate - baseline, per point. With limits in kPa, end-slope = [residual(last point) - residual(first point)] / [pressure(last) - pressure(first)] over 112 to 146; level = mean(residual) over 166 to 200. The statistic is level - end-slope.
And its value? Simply 1.0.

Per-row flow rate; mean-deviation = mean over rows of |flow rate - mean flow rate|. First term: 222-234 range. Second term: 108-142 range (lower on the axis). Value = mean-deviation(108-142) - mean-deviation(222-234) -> 0.2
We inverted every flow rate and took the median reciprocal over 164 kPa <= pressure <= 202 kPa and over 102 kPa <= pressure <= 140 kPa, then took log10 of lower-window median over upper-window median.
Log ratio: 0.031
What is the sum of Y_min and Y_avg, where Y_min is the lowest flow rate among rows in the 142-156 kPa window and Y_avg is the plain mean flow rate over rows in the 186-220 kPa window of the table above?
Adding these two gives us 92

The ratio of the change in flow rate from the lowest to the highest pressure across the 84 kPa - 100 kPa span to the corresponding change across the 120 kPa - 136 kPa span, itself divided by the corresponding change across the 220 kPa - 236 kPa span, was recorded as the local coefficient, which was 1.4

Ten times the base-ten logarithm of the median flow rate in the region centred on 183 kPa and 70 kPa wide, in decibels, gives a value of 16.8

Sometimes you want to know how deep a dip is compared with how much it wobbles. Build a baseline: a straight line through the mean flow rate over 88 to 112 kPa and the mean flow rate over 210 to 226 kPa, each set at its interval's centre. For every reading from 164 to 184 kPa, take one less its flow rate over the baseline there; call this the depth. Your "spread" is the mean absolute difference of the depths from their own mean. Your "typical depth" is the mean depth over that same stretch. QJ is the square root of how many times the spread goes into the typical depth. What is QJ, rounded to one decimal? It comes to 1.2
